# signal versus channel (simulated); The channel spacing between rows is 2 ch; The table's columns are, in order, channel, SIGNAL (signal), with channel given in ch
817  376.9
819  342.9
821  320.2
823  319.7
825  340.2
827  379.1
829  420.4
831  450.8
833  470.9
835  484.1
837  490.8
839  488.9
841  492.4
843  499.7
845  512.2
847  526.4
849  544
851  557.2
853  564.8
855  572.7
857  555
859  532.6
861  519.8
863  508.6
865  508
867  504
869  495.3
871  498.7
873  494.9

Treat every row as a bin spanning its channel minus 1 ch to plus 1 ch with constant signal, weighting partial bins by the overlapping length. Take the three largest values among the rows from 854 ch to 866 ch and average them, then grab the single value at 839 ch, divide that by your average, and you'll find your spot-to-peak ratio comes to 0.88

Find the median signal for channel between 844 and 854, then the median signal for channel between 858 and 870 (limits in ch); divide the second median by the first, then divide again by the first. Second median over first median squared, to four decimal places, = 0.0017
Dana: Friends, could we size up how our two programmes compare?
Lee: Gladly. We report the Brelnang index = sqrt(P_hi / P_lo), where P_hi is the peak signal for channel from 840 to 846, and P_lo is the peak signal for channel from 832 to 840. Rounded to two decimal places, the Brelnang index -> 1.02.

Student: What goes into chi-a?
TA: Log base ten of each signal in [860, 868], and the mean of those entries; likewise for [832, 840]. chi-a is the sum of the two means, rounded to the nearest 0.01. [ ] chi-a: 5.39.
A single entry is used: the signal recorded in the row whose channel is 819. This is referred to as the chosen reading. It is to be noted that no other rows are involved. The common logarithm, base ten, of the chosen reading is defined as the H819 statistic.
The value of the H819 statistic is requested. 2.54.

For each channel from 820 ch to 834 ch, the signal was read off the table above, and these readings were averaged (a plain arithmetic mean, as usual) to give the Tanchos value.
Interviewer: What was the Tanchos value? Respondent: 386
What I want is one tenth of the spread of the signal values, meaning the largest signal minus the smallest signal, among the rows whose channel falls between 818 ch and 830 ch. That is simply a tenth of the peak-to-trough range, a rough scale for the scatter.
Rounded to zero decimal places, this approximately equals 10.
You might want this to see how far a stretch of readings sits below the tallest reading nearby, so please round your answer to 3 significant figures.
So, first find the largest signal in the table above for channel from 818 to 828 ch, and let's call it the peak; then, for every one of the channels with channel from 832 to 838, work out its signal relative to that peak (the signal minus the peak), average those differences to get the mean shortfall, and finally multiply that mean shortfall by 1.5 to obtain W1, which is 154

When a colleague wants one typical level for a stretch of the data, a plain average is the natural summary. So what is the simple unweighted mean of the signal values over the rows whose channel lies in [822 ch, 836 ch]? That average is 409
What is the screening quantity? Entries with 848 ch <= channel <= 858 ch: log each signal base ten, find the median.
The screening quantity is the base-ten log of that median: 0.439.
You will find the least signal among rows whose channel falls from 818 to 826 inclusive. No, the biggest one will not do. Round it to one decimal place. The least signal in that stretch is 319.7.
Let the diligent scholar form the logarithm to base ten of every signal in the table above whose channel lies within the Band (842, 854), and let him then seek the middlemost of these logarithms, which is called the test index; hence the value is 2.73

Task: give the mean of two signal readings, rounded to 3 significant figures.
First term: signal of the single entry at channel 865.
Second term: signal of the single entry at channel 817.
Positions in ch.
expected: 442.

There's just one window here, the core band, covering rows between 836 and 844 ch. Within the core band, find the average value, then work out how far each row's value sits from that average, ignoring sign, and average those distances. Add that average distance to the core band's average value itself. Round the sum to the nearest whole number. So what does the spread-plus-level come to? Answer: 496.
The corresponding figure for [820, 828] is 360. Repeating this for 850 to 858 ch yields 569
